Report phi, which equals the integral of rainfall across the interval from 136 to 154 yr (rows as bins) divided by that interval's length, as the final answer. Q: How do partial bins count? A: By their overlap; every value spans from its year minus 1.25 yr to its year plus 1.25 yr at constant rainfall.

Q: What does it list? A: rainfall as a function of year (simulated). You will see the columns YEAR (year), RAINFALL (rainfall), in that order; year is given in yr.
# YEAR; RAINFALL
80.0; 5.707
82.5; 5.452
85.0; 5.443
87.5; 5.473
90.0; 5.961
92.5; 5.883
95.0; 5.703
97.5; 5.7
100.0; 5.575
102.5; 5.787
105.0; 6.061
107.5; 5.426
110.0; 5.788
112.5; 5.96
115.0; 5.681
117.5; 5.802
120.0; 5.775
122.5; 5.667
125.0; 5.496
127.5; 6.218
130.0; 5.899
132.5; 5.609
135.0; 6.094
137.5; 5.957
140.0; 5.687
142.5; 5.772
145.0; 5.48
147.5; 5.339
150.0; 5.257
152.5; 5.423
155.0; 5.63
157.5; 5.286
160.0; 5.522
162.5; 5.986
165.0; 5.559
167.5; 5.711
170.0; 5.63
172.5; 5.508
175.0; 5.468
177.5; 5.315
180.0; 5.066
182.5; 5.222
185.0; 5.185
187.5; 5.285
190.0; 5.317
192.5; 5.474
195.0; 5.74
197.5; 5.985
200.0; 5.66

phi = 5.57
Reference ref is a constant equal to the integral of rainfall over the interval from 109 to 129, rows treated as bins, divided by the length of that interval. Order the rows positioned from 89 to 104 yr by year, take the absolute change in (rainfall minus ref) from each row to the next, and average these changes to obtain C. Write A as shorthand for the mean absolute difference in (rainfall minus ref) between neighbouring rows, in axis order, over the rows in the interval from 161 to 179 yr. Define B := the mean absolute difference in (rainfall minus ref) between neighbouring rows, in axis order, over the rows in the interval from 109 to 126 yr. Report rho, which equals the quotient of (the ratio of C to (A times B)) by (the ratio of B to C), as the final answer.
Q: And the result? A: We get 4.1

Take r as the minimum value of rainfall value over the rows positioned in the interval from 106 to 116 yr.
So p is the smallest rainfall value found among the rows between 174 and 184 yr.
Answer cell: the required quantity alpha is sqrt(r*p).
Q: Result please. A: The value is 5.24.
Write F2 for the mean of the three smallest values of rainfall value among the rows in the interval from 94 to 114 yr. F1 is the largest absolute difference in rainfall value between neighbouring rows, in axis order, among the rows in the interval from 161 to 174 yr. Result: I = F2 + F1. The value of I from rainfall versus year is 6.0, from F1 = 0.43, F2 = 5.57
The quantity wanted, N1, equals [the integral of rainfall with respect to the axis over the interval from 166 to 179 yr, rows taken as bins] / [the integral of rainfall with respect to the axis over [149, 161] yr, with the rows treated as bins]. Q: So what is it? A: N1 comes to 1.10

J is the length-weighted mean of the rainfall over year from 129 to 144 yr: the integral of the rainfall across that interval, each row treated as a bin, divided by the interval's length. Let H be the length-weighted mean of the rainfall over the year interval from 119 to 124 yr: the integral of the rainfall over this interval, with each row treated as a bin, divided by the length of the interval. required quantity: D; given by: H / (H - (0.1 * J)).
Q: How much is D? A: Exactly 1.114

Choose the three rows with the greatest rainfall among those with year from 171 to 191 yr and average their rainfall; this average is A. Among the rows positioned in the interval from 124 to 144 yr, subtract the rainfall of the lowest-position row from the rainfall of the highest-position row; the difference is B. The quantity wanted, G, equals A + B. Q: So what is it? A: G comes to 5.7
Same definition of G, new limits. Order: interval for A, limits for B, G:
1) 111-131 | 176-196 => 6.5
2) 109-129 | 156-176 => 6.2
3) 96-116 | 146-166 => 6.2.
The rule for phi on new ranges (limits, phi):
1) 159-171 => 5.69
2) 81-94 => 5.64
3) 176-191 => 5.23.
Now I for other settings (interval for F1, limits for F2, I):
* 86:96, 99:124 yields 6.0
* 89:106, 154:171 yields 5.7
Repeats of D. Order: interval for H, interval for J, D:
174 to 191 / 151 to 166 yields 1.118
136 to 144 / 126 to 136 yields 1.114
